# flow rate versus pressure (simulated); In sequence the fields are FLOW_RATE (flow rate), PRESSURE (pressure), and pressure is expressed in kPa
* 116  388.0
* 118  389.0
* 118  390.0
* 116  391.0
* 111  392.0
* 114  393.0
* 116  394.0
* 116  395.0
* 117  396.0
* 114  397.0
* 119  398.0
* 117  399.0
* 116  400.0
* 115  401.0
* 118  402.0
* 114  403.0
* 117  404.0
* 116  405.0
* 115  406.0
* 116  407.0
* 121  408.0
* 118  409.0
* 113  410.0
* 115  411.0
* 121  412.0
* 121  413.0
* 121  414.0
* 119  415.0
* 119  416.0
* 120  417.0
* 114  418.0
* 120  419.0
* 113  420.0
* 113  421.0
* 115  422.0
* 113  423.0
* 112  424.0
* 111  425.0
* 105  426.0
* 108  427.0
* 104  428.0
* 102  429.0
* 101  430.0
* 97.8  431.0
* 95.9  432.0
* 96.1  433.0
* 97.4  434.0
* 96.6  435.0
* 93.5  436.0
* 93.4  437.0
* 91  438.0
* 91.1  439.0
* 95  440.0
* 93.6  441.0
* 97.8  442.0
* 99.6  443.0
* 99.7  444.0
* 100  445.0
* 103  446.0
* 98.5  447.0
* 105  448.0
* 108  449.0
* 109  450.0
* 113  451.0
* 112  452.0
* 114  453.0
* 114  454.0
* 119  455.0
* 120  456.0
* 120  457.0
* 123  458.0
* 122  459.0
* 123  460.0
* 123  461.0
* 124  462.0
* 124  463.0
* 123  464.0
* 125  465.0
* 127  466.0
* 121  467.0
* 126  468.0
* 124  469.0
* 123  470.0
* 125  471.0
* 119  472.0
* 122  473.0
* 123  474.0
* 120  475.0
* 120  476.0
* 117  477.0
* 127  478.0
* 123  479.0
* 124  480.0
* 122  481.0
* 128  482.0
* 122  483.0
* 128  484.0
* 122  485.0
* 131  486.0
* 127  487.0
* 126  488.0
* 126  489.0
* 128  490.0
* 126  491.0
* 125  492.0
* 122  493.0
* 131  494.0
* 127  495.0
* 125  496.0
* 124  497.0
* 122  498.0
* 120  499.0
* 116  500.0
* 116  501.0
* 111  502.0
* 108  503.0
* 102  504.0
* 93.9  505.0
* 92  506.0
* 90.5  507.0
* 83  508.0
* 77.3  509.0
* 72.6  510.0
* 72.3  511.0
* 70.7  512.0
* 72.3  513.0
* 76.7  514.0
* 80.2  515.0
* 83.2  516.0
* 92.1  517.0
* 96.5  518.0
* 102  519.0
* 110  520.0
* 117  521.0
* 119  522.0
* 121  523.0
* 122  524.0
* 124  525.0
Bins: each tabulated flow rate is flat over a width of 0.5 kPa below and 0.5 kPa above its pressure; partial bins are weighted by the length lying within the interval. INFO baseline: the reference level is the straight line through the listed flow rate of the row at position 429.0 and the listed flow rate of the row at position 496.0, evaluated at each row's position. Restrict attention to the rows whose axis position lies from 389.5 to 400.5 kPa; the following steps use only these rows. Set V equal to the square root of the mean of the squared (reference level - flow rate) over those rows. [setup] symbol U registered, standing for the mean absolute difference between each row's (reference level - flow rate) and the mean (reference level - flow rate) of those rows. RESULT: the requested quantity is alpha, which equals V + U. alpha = 27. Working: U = 1.7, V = 26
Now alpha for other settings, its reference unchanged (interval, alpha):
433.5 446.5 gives 13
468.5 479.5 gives 8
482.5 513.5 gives 48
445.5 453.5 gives 8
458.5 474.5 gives 11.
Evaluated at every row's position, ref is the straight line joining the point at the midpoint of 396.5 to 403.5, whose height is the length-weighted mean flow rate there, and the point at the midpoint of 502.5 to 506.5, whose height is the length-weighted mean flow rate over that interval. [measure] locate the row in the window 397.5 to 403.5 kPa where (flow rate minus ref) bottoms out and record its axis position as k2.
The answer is 403.0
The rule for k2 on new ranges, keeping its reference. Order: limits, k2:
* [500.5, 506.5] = 506.0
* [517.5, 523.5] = 518.0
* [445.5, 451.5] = 447.0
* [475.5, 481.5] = 477.0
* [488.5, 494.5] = 493.0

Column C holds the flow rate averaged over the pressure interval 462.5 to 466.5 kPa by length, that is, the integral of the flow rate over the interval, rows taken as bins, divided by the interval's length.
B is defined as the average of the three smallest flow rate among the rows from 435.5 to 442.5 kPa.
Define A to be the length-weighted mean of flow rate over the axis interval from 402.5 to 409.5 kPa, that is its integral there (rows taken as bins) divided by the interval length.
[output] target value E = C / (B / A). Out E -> 159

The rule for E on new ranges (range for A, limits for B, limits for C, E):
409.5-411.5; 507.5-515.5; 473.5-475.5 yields 193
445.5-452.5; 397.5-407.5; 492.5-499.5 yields 116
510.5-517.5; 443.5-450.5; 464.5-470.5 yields 98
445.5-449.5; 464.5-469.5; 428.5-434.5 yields 83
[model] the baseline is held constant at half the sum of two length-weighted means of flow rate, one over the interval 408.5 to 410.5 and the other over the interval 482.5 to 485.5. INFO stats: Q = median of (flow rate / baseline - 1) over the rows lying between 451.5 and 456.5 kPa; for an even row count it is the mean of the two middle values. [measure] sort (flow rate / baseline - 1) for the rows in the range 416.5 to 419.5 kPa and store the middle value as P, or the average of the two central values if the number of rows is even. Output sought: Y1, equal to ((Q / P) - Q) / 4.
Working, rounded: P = 0.00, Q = -0.05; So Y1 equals -5.7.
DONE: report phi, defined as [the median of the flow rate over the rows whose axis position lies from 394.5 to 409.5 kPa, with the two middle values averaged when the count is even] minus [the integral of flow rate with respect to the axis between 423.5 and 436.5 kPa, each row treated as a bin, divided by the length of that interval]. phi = 14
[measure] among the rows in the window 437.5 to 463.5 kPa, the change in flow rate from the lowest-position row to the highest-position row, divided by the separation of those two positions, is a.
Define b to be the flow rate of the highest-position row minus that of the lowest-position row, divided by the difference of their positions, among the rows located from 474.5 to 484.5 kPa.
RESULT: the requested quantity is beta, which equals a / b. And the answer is 1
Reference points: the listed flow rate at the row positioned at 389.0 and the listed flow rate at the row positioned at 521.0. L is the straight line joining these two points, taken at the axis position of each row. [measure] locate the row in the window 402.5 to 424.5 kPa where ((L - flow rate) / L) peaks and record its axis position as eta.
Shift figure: 424.0 kPa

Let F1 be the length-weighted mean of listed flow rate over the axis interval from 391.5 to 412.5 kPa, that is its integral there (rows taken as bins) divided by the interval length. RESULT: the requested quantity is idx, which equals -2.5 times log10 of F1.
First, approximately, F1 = 116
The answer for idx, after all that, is -5.16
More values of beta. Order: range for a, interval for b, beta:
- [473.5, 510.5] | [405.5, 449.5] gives 9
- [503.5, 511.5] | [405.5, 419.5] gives -11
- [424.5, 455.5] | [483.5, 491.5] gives -1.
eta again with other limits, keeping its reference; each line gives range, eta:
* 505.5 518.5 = 512.0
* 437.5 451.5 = 438.0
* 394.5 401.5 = 397.0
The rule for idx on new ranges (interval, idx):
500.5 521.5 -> -4.90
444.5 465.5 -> -5.16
